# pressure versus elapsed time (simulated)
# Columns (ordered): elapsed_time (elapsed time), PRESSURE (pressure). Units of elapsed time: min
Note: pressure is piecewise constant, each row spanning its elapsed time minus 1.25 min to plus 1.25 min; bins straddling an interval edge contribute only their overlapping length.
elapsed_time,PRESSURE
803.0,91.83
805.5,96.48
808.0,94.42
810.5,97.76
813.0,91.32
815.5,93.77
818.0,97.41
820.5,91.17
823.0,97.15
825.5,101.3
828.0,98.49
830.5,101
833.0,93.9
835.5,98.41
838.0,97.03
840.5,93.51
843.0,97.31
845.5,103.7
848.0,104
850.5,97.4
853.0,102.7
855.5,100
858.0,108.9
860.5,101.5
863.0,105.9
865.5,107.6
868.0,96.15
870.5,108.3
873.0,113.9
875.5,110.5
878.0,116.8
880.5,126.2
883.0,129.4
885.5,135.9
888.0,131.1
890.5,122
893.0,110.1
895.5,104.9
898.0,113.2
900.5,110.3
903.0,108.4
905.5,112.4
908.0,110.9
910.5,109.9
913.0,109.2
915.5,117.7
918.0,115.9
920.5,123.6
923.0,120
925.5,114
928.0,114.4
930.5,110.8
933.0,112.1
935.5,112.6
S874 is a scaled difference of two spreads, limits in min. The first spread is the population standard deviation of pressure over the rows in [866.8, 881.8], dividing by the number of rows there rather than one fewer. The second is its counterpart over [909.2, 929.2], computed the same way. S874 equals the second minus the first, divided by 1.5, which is -3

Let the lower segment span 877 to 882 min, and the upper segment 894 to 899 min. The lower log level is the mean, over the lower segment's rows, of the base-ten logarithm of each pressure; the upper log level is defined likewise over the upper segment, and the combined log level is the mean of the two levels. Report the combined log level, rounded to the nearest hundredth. 2.06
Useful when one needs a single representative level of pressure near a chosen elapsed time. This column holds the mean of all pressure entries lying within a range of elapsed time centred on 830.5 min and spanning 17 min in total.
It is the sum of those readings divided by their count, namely 98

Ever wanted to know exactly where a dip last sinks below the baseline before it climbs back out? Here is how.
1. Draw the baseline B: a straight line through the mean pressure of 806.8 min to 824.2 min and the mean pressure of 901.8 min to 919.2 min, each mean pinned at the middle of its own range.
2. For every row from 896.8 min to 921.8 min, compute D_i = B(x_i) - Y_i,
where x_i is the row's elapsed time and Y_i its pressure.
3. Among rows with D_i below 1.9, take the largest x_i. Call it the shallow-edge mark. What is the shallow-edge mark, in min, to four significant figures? 920.5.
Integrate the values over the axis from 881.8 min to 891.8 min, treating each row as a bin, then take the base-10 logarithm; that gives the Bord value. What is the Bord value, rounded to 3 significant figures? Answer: 3.11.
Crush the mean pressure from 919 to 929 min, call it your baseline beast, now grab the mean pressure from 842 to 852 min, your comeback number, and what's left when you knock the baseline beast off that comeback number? -17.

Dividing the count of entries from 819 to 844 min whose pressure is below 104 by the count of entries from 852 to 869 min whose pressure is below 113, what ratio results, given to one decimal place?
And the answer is 1.4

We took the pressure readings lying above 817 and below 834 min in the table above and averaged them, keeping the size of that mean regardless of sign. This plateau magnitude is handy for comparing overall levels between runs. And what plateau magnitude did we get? 97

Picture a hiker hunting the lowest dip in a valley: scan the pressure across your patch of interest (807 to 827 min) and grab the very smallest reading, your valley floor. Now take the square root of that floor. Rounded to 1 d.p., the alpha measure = 9.5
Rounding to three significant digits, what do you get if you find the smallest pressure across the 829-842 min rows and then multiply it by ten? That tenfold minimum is 935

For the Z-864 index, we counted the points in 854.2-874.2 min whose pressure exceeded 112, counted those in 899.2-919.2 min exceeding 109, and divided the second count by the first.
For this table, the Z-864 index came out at 7.0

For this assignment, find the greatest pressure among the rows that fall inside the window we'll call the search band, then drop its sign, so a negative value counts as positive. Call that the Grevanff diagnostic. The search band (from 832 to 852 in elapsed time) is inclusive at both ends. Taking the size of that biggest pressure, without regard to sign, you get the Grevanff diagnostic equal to 104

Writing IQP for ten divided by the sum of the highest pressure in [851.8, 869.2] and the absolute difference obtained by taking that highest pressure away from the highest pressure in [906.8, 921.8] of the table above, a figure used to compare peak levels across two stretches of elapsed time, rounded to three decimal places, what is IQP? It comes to 0.081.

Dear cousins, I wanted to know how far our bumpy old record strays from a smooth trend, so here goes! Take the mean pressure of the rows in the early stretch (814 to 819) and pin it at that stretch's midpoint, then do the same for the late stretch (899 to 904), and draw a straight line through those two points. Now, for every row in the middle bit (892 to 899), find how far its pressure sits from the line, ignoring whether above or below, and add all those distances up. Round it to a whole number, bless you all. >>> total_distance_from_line 10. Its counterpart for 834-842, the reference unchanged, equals 8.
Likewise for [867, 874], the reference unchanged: 21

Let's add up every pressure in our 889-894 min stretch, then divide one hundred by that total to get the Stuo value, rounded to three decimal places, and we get 0.431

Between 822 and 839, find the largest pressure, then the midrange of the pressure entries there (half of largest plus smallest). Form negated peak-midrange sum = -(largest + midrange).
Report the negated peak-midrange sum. -199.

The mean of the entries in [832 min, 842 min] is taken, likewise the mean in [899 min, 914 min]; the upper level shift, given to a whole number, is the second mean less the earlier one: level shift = 14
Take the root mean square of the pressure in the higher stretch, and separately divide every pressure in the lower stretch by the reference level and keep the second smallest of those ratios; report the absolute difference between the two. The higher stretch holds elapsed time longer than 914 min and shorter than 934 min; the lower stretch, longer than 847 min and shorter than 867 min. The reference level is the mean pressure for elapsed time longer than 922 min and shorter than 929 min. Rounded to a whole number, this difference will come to 115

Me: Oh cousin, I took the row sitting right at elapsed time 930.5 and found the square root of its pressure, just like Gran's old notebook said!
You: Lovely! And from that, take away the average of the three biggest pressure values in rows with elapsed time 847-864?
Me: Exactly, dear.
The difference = -95.7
